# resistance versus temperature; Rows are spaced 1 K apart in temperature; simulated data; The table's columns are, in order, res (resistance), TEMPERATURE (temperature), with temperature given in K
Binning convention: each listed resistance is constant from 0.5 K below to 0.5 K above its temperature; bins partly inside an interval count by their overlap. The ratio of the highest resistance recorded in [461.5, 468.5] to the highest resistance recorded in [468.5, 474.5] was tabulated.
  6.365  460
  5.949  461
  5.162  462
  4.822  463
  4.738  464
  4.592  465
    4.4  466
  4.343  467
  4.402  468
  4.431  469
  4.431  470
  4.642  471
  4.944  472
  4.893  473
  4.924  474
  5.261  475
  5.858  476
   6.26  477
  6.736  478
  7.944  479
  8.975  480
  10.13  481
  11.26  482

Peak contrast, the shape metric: 1.0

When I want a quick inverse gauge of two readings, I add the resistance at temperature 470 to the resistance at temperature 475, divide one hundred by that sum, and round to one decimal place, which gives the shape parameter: 10.3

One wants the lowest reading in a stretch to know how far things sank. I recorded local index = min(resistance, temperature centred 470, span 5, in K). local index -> 4.402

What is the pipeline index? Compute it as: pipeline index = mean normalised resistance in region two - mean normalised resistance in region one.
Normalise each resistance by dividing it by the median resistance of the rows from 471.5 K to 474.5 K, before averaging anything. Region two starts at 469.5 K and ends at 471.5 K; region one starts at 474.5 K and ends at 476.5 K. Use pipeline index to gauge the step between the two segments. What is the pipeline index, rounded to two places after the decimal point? -0.21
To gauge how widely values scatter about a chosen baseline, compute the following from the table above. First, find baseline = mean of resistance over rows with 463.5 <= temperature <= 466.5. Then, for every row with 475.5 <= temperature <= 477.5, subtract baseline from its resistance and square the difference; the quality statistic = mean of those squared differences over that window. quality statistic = 2.24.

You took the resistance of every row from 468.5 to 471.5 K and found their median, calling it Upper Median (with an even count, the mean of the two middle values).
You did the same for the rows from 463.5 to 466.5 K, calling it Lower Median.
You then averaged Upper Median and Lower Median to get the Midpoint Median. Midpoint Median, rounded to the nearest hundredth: 4.51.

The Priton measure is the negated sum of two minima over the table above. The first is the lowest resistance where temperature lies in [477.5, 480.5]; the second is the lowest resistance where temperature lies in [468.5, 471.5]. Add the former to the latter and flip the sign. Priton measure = -11.2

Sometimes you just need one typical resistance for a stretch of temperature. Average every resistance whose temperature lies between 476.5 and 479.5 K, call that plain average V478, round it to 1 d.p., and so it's 7.0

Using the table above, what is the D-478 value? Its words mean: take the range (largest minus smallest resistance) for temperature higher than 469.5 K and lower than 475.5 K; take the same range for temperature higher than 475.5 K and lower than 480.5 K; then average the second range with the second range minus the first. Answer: 2.7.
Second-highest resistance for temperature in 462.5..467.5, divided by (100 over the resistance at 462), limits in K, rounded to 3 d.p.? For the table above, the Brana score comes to 0.245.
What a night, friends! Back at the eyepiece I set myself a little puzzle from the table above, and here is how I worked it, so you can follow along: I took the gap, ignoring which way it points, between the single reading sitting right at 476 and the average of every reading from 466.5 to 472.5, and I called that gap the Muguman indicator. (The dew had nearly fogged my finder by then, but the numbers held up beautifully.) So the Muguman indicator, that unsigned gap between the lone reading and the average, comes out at 1.3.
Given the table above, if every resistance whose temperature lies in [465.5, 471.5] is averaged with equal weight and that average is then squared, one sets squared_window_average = 20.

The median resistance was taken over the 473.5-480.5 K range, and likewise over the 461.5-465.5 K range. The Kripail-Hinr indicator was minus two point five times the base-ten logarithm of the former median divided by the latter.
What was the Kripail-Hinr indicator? -0.29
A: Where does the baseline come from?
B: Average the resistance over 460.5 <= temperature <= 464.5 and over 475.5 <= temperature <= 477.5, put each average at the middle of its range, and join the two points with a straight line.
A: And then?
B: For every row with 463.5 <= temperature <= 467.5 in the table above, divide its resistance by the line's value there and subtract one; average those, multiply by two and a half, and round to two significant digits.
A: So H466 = -0.39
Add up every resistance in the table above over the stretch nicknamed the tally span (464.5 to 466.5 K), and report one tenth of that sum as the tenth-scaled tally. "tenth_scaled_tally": 0.90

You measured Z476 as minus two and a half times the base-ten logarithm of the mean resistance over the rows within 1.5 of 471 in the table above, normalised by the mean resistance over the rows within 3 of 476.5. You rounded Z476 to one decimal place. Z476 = 0.3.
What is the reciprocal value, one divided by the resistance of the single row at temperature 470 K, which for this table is 0.23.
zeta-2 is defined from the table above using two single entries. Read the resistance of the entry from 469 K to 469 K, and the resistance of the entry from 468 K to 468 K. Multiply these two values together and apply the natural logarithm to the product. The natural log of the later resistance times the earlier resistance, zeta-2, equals 2.97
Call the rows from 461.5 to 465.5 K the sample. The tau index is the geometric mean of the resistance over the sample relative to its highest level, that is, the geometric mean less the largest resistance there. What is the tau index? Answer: -0.34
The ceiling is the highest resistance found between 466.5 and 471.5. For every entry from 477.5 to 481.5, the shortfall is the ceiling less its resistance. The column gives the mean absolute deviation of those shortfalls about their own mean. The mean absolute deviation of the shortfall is 1.1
